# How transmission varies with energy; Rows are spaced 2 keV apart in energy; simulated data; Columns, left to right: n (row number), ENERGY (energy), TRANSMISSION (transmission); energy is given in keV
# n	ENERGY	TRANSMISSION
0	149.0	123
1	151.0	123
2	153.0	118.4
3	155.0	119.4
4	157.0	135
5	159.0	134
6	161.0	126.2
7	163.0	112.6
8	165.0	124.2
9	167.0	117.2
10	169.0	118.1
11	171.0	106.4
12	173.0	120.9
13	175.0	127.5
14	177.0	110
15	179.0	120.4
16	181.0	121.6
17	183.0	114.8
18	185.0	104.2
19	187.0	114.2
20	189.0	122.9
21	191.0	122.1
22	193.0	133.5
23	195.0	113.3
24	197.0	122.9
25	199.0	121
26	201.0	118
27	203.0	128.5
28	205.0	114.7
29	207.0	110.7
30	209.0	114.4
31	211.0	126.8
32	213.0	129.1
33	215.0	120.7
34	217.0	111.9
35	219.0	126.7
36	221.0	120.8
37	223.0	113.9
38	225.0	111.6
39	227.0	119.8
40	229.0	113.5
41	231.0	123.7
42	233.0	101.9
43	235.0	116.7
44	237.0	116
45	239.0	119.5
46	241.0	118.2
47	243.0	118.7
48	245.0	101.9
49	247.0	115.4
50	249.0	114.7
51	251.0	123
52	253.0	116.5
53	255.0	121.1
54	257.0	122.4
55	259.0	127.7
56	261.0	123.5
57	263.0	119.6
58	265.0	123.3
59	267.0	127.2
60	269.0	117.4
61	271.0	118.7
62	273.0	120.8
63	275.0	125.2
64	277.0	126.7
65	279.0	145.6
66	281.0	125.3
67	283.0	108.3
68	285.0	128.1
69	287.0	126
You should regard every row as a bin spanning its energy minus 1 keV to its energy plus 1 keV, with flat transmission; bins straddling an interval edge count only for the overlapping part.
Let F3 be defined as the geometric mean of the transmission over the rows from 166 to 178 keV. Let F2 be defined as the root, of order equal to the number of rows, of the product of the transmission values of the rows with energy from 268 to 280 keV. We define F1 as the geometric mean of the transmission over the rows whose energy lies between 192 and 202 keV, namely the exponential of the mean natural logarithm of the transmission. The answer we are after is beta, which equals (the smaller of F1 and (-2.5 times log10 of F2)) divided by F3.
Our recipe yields -0.0450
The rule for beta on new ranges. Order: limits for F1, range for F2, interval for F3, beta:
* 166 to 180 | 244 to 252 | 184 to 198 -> -0.0433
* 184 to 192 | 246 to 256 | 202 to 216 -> -0.0430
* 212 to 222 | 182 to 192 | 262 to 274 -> -0.0426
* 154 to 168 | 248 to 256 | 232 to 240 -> -0.0458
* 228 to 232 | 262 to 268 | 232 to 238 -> -0.0470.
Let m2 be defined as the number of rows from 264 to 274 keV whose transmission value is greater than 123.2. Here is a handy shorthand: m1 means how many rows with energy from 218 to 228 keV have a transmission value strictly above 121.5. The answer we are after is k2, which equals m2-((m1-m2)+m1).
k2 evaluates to 2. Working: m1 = 1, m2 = 2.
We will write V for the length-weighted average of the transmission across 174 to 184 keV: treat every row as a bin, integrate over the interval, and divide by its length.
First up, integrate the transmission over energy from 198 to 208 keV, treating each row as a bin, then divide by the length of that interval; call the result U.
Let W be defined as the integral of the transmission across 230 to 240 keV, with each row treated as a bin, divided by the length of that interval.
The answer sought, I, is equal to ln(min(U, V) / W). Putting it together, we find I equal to 0.03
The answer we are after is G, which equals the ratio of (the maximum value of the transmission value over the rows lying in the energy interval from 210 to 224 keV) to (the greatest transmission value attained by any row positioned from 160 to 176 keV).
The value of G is 1.01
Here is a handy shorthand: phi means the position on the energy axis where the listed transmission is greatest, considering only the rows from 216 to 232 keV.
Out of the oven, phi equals 219.0 keV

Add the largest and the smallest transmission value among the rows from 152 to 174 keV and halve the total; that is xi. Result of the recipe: 120.7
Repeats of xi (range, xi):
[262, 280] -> 131.5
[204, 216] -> 119.9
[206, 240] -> 115.5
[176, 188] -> 112.9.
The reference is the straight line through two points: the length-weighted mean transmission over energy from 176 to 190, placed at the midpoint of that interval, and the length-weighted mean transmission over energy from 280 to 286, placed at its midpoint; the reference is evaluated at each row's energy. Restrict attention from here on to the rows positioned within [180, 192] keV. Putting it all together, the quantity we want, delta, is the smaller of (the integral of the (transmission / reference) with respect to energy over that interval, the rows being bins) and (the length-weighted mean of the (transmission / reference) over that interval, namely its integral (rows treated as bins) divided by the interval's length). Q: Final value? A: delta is 1.01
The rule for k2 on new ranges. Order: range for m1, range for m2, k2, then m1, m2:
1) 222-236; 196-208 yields 0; 1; 1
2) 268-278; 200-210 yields -2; 2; 1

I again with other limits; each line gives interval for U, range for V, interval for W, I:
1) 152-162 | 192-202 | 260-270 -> 0.00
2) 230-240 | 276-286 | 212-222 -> -0.05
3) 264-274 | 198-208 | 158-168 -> -0.04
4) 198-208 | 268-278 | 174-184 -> 0.00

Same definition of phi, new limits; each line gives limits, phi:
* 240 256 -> 251.0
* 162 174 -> 165.0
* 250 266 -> 259.0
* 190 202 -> 193.0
